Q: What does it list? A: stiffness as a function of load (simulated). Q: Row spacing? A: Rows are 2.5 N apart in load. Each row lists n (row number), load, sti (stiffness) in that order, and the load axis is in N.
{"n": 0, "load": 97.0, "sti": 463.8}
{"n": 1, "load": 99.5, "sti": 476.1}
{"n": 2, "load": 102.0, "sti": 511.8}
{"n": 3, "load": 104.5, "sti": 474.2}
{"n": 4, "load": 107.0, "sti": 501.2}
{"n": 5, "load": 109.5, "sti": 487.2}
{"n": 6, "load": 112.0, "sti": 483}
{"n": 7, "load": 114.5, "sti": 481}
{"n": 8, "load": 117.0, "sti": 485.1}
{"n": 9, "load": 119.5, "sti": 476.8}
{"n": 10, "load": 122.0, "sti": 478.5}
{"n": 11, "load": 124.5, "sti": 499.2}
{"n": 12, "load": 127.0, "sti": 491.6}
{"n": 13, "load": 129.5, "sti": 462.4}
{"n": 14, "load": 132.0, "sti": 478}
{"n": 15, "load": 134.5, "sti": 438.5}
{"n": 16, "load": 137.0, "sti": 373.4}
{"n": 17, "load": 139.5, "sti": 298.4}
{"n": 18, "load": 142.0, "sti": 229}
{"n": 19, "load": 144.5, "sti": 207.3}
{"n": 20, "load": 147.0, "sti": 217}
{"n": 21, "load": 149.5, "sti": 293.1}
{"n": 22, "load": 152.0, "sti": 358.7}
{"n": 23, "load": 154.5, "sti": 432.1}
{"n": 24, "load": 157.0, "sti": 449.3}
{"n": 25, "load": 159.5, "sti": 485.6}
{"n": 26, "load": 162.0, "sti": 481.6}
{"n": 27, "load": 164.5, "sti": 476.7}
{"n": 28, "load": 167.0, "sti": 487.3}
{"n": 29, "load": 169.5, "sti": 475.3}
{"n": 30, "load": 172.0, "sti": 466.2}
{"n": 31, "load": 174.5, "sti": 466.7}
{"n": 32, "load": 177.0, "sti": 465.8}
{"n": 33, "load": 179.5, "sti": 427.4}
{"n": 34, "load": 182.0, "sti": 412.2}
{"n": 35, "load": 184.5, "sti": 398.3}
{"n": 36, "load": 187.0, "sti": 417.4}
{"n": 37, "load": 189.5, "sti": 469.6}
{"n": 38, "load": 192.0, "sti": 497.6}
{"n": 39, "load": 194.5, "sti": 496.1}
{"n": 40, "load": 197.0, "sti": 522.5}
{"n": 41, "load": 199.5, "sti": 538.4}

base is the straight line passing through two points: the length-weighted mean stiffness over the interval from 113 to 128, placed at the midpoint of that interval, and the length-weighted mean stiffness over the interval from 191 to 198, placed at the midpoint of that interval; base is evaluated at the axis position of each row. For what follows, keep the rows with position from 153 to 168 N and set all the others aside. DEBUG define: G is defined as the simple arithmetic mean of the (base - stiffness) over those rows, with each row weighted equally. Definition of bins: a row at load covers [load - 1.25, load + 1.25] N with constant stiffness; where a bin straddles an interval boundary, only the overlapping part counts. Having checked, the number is 27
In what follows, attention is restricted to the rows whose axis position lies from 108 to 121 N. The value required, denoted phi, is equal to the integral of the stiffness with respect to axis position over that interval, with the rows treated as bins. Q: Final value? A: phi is 6278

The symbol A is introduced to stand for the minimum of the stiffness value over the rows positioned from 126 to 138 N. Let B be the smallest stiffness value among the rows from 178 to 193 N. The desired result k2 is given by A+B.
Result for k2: 772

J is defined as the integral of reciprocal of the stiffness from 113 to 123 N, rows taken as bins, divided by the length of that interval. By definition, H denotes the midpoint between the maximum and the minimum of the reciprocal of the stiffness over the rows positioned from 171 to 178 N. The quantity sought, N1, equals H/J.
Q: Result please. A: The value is 1.03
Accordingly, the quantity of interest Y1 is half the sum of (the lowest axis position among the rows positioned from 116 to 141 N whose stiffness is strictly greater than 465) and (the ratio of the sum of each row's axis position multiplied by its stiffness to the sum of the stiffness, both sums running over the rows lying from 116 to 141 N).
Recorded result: 122.2 N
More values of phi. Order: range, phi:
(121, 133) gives 5785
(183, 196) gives 5931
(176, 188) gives 5082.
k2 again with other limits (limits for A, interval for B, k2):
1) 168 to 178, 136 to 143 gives 695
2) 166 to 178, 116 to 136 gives 904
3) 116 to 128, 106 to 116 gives 958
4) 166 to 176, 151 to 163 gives 825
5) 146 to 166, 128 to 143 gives 446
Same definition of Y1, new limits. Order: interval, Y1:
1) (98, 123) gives 105.1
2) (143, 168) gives 158.5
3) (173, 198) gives 180.3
